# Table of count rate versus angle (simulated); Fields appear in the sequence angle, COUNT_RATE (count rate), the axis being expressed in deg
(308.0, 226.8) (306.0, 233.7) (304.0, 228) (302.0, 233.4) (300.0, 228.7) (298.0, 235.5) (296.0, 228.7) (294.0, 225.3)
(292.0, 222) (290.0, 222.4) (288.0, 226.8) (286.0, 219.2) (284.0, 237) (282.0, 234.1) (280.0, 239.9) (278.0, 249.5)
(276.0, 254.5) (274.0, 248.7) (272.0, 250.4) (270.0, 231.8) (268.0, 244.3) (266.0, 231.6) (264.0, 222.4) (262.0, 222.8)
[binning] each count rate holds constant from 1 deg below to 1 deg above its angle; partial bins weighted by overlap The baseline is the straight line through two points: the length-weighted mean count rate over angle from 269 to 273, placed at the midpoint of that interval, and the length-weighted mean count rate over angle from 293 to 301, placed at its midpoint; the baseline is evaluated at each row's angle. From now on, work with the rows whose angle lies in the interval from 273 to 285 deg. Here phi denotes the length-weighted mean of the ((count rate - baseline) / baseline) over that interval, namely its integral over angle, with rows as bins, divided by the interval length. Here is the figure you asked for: 0.03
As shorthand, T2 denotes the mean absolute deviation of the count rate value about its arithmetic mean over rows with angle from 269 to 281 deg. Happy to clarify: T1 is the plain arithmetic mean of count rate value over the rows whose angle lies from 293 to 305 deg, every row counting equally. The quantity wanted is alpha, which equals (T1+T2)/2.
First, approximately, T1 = 230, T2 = 6.6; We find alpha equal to 118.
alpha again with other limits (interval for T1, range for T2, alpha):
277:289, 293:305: 119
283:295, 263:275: 118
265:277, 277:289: 126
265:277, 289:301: 124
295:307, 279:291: 119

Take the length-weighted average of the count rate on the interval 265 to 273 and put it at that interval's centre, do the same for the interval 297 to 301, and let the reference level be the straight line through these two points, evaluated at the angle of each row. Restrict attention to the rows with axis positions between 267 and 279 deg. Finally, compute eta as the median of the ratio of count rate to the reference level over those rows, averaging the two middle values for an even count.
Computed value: 1.046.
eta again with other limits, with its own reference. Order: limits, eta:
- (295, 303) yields 0.998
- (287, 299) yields 0.966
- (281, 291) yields 0.966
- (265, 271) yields 0.969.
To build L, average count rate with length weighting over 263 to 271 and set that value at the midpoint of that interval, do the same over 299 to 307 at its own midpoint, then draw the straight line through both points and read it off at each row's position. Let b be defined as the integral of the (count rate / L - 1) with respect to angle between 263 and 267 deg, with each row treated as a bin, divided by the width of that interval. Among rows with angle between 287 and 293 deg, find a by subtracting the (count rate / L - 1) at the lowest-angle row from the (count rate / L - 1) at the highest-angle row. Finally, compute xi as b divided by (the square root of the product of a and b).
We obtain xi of -1.1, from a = -0.02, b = -0.024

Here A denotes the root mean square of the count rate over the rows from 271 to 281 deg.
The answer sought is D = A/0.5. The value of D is 497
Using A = 249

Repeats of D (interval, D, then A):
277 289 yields 469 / 235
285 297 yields 448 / 224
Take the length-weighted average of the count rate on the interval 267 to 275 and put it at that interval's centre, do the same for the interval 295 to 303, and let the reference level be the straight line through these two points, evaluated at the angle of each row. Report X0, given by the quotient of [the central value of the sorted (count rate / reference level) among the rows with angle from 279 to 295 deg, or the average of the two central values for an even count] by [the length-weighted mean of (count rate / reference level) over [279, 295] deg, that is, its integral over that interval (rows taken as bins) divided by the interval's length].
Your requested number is 0.997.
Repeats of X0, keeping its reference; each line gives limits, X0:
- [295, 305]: 0.995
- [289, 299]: 0.993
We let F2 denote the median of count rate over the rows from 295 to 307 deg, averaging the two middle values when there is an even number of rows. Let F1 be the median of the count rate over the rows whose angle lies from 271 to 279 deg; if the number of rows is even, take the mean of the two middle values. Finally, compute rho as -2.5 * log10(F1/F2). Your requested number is -0.085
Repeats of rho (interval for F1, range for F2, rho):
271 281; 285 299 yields -0.111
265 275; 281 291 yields -0.081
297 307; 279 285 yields 0.017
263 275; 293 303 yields -0.044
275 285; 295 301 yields -0.052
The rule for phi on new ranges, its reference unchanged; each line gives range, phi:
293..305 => 0.01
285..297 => -0.03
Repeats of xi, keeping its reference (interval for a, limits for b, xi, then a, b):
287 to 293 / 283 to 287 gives -0.9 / -0.02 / -0.016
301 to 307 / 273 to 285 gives 5.0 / 0.00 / 0.051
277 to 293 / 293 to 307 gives -0.2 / -0.12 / -0.003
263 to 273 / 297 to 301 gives 0.2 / 0.12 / 0.004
